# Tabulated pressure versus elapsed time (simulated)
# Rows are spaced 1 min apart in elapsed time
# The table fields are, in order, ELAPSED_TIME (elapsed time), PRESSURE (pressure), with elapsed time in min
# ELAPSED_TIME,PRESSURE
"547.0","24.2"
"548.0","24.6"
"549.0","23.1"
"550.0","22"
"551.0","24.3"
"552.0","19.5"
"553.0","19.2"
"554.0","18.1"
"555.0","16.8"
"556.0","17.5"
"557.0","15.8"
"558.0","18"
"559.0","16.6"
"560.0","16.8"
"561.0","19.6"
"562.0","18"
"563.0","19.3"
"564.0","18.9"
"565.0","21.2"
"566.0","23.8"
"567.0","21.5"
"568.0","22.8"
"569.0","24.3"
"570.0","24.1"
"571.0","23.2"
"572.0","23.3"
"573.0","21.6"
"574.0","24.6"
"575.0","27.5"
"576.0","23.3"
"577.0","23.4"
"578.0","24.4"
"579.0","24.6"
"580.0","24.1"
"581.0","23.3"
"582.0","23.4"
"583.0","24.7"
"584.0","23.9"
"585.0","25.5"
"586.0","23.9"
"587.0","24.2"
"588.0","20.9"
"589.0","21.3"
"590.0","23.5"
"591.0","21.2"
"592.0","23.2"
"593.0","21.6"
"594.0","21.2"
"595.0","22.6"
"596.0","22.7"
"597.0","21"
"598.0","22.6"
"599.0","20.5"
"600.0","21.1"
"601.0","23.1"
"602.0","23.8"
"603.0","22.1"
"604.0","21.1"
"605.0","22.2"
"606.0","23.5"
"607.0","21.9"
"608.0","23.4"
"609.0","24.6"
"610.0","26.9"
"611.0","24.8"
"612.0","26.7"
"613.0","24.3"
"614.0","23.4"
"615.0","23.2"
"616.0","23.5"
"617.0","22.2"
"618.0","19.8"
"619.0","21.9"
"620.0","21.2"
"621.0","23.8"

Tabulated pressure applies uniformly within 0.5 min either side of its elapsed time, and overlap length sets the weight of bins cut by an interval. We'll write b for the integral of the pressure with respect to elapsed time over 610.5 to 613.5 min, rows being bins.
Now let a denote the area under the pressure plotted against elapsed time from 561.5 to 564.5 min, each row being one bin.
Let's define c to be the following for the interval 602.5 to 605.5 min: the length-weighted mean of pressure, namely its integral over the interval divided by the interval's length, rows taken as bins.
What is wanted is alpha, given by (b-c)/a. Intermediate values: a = 56.2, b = 76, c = 22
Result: 0.96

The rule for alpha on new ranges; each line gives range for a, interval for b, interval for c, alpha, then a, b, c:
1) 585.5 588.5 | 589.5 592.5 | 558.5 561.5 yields 0.73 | 69.0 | 68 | 18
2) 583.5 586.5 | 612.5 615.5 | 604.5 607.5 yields 0.66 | 73.3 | 71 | 23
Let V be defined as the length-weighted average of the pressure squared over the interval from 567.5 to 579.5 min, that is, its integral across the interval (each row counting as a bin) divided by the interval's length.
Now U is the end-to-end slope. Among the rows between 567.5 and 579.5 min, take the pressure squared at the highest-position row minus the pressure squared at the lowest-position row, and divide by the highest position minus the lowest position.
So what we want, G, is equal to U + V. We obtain 582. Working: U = 8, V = 574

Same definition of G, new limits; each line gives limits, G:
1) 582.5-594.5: 513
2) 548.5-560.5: 344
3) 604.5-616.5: 585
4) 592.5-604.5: 481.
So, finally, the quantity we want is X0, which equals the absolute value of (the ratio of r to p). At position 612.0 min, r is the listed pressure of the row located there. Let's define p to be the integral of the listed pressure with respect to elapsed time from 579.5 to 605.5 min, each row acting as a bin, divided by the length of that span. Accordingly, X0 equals 1.18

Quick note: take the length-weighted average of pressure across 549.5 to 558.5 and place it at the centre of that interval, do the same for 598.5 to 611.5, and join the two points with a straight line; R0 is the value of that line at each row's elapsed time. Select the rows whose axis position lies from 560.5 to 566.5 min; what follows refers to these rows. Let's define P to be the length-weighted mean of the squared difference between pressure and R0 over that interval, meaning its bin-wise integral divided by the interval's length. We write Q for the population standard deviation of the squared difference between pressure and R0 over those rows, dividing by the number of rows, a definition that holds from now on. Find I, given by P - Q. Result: -1.8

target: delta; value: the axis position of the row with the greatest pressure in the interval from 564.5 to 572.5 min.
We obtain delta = 569.0 min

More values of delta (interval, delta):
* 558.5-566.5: 566.0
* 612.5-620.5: 613.0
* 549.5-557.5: 551.0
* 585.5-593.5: 587.0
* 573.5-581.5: 575.0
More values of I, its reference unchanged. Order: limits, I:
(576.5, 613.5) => -0.5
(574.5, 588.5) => 0.1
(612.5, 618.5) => -2.8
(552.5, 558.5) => -0.2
